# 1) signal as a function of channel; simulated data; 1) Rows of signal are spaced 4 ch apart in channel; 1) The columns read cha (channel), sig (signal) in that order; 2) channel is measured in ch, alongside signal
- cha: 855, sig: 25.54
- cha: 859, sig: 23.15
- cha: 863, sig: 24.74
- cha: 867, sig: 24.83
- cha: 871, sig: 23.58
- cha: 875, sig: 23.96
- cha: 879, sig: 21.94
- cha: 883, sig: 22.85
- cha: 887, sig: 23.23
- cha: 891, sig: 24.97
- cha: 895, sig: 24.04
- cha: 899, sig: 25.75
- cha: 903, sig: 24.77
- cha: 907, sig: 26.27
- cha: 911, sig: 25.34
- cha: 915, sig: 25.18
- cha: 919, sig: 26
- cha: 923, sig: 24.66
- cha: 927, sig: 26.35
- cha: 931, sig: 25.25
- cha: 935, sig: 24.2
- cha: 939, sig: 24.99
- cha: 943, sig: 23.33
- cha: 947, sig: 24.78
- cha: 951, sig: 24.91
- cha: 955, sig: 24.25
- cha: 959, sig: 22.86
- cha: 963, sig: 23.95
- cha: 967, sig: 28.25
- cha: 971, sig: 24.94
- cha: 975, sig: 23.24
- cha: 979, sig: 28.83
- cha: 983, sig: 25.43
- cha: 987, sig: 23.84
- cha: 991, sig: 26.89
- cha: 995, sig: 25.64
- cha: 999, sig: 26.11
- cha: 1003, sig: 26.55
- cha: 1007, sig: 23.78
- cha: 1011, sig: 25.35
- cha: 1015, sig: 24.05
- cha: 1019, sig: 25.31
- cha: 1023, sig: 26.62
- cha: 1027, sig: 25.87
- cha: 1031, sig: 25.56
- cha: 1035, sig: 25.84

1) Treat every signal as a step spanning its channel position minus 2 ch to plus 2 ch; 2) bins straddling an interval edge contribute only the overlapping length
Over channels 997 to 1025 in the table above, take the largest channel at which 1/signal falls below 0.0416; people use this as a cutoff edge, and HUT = 1023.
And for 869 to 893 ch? 891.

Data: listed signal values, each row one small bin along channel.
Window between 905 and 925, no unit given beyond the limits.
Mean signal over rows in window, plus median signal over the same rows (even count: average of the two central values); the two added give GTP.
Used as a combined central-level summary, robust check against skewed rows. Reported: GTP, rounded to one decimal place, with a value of 50.8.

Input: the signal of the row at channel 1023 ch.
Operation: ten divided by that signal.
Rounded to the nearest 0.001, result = 0.376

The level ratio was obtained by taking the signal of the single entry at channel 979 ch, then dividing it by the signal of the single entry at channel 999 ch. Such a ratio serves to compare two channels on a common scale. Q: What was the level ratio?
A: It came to 1.10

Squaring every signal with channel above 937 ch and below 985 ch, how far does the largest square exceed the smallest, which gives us 309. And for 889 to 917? 112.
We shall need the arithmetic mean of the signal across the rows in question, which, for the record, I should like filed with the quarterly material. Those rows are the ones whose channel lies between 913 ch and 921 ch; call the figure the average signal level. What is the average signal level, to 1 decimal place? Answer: 25.6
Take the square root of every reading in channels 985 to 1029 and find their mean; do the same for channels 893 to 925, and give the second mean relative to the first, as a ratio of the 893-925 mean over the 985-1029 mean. 1.00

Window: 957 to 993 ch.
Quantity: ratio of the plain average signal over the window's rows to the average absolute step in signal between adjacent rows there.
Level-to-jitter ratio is 8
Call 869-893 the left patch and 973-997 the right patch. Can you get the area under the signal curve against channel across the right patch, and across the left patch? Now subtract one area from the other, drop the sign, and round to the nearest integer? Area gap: 53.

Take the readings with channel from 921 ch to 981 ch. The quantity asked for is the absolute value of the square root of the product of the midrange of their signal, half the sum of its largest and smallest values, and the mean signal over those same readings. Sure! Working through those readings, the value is 25.4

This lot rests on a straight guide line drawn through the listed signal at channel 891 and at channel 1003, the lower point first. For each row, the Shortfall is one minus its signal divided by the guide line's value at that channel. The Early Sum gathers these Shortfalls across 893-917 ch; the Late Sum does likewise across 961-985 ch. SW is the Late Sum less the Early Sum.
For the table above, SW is 0.1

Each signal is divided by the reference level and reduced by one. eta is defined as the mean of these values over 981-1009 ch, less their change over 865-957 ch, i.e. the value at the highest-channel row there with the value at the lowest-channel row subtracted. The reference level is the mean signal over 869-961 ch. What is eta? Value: 0.063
